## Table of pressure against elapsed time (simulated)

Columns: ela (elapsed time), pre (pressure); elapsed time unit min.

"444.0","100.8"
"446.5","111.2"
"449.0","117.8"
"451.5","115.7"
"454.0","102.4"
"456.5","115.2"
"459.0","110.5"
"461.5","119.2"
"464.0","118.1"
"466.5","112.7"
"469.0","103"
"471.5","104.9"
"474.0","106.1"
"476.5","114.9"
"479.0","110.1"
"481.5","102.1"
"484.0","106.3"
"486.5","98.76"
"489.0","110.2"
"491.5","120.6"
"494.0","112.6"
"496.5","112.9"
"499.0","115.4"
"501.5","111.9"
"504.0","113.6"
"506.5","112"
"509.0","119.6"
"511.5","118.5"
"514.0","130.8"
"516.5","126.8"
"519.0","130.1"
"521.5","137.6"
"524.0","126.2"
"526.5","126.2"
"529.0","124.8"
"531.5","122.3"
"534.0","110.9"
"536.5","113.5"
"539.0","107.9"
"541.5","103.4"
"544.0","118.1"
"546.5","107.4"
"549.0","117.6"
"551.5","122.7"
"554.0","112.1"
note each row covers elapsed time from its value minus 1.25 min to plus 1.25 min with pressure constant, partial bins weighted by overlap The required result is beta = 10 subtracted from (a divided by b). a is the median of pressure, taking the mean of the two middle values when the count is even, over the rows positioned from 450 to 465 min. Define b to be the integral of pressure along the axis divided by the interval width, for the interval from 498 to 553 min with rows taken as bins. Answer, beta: -9.03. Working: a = 115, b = 119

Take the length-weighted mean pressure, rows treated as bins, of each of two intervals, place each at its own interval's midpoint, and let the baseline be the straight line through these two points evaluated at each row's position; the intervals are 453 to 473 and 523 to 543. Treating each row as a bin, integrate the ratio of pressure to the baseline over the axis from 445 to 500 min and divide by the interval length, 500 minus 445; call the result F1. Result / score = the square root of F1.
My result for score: 0.997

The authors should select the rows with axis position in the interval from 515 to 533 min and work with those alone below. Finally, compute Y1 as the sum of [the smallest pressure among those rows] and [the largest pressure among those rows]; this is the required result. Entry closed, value 260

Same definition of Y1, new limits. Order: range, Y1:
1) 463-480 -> 221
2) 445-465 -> 222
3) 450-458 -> 218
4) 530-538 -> 233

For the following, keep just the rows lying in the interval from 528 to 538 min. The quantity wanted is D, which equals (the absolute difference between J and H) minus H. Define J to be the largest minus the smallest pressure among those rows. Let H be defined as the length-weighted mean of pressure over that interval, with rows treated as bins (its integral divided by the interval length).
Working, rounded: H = 117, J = 13.9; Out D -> -13.9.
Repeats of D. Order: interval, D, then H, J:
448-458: -15.4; 113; 15.4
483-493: -21.8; 109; 21.8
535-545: -14.7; 111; 14.7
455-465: -8.7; 115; 8.7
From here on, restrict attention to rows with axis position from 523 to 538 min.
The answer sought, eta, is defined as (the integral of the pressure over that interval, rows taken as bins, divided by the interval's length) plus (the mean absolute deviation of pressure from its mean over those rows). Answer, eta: 126.0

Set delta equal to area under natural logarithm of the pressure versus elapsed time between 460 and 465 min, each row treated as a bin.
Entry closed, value 23.9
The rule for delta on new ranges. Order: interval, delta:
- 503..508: 23.6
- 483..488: 23.2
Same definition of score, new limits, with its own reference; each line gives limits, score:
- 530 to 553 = 0.984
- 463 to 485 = 0.986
